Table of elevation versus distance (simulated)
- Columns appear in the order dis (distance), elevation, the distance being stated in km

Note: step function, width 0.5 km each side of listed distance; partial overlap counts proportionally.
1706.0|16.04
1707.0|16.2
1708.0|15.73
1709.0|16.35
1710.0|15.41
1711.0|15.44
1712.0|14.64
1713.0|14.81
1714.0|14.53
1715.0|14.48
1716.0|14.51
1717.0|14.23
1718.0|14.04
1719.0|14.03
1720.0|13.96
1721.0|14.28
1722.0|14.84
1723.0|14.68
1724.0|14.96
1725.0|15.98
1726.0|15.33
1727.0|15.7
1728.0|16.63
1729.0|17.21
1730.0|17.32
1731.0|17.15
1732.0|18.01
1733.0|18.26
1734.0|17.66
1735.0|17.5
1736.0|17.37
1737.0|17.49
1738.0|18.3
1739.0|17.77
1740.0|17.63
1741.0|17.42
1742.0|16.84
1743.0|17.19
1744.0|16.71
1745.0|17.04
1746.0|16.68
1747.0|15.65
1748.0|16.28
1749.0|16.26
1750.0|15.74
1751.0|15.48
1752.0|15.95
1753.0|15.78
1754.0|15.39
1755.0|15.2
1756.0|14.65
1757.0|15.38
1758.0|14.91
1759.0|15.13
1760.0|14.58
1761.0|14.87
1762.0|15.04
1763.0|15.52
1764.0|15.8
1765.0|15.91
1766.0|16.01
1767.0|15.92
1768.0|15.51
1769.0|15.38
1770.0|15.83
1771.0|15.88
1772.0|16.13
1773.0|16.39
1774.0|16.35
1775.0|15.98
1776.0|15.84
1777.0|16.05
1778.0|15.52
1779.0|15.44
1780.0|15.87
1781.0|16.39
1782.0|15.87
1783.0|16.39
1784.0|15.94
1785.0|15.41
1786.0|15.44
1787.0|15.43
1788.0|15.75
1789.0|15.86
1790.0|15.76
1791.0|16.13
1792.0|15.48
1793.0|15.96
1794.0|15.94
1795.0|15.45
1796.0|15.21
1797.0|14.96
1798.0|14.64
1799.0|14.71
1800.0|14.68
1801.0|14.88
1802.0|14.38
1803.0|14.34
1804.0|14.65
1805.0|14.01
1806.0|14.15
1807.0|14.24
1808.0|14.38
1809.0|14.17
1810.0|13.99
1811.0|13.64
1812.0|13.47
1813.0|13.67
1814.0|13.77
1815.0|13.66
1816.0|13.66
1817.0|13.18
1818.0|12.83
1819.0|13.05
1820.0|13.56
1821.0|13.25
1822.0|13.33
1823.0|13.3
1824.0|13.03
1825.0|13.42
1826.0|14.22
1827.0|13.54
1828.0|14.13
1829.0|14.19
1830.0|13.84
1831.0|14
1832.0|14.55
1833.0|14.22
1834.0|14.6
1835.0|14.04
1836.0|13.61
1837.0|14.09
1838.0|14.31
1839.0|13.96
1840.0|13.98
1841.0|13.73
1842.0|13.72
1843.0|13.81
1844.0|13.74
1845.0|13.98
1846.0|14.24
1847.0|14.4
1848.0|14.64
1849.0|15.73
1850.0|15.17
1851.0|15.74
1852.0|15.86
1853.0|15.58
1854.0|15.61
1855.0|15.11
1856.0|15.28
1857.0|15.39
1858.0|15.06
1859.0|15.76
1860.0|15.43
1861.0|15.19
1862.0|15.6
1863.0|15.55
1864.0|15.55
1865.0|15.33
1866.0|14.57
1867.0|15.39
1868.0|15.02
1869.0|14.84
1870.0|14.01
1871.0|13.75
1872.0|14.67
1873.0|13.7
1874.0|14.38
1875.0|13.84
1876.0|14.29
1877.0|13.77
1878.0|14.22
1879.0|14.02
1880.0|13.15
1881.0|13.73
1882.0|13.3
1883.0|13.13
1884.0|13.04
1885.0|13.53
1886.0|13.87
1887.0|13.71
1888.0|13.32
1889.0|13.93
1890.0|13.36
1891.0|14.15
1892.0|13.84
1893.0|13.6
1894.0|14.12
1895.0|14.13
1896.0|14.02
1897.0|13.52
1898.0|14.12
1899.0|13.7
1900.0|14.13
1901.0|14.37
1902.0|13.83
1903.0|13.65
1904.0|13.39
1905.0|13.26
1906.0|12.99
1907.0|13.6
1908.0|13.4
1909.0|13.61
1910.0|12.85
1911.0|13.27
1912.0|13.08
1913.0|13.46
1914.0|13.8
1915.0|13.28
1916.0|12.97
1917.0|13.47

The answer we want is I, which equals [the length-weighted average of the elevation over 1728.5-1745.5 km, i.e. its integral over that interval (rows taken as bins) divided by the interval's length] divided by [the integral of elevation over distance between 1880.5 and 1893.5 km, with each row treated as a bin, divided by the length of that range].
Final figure 1.29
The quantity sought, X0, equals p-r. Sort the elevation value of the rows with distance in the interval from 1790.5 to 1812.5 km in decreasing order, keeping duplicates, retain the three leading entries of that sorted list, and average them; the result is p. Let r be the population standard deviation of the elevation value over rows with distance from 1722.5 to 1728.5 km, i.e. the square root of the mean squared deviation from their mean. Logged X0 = 15.4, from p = 16.0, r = 0.65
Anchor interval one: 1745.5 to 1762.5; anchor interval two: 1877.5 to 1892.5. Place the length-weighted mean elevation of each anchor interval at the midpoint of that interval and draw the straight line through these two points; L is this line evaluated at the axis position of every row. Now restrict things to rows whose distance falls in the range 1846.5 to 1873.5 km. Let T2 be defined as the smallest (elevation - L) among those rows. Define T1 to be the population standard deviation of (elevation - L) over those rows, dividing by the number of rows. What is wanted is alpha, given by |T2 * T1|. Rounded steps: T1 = 0.55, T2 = -0.1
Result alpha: 0.05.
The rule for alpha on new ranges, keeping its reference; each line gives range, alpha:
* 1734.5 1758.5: 0.72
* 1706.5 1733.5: 2.58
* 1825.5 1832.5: 0.28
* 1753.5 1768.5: 0.39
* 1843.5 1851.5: 0.34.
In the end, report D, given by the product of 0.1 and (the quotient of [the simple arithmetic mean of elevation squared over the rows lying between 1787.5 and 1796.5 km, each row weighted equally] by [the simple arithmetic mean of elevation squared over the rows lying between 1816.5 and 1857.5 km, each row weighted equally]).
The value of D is 0.122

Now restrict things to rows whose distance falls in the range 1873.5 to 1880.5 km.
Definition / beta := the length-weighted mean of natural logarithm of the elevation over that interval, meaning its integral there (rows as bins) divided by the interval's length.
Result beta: 2.64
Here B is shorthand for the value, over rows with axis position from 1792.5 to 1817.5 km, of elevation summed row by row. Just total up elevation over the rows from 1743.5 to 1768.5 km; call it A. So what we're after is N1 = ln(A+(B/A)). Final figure 5.97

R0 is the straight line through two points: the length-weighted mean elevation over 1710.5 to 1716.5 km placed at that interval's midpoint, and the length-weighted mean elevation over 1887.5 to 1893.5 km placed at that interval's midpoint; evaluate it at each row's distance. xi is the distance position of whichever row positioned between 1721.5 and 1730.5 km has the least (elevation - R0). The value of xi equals 1723.0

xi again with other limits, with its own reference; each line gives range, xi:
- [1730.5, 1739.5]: 1731.0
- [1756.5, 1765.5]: 1760.0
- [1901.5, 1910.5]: 1910.0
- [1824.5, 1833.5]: 1825.0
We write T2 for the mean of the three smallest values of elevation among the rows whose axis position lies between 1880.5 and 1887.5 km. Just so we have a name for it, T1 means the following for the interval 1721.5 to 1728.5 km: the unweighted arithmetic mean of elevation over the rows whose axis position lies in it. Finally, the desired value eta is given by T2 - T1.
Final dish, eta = -2.3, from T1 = 15.4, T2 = 13.2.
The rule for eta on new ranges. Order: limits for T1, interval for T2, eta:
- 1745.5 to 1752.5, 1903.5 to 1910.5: -3.0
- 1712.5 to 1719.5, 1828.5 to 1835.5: -0.4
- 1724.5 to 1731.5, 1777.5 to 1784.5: -0.9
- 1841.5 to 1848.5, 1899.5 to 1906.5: -0.9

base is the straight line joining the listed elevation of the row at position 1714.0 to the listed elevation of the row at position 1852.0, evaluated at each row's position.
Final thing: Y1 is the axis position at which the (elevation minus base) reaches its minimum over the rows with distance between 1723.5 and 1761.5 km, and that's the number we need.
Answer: 1760.0 km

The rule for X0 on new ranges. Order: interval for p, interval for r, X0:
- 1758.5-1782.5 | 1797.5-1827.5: 15.8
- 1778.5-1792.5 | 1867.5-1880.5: 15.8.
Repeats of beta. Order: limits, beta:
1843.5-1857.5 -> 2.71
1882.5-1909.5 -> 2.62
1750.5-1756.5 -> 2.73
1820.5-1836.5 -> 2.63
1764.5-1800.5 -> 2.75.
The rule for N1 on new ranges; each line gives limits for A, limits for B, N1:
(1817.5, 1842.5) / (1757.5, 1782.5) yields 5.85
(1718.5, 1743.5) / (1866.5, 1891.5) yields 6.03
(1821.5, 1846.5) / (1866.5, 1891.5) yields 5.85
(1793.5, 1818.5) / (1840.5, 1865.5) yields 5.88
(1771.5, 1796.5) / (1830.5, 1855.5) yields 5.98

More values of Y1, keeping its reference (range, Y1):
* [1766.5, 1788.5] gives 1785.0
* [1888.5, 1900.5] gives 1890.0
